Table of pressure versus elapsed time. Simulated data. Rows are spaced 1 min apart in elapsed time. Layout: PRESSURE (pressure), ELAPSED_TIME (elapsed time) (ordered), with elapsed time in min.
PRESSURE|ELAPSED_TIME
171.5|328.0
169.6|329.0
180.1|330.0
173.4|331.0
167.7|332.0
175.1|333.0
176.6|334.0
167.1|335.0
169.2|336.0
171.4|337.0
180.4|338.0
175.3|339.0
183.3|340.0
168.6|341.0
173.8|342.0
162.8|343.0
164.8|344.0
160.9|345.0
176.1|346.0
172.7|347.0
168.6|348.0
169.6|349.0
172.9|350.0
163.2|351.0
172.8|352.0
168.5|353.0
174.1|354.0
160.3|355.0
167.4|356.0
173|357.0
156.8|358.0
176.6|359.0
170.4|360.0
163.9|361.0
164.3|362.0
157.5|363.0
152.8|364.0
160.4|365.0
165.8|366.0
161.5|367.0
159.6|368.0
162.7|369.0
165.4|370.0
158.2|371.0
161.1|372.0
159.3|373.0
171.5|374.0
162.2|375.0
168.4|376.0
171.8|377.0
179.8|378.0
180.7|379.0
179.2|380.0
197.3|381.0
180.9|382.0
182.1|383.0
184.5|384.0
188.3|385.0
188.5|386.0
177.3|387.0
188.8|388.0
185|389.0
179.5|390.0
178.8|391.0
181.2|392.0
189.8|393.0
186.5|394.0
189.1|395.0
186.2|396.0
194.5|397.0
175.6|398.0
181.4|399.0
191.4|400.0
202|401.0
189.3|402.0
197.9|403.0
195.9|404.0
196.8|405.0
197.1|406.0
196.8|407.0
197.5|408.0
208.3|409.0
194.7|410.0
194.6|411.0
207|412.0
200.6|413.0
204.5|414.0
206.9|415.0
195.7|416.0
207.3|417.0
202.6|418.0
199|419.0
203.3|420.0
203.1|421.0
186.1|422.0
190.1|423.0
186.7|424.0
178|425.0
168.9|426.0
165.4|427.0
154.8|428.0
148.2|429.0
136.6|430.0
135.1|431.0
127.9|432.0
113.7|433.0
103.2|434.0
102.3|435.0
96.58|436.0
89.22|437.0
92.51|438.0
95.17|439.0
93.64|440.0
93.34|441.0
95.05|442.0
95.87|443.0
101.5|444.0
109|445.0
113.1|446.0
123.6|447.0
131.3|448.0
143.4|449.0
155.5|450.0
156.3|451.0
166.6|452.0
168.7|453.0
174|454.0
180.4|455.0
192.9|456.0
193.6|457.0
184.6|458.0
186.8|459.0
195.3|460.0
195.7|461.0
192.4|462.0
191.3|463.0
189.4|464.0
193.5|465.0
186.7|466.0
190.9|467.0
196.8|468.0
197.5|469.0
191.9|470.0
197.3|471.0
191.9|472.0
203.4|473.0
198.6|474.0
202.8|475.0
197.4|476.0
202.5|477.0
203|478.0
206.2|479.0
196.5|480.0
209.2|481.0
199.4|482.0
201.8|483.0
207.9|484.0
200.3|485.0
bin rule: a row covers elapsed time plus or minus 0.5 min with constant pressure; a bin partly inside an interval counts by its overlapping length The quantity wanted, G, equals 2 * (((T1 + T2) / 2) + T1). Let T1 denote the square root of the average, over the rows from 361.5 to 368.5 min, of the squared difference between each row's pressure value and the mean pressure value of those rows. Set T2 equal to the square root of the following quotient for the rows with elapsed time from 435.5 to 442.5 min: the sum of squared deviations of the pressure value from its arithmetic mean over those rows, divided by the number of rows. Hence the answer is 14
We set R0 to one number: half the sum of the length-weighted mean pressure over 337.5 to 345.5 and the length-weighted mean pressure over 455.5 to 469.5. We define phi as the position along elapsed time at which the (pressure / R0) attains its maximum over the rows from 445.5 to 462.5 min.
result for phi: 461.0 min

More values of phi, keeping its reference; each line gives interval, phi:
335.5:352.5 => 340.0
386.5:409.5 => 409.0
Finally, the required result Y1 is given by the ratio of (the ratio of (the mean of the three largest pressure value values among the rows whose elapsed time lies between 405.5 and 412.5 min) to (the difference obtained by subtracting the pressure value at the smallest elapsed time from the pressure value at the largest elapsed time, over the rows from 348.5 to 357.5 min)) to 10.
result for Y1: 6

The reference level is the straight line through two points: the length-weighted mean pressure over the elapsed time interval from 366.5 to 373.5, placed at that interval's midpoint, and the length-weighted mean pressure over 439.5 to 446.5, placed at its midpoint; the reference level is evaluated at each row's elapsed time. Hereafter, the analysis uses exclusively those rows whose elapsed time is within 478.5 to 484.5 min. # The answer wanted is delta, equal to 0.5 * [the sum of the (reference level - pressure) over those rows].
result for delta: -406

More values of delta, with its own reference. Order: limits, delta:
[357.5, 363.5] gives 12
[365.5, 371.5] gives 0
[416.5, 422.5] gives -241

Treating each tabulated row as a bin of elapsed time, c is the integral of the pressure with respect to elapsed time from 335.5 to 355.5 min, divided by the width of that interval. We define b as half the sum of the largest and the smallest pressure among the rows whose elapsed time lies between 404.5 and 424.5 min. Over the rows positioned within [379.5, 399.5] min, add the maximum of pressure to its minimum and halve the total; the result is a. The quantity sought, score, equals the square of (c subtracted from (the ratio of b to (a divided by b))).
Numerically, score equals 1452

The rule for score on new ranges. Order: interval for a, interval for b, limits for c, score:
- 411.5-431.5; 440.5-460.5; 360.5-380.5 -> 1905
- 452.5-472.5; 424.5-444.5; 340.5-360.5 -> 5069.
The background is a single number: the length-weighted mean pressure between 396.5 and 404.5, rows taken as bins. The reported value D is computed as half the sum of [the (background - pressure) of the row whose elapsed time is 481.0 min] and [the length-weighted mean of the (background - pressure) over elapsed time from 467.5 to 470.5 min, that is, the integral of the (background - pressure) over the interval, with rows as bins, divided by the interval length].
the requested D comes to -11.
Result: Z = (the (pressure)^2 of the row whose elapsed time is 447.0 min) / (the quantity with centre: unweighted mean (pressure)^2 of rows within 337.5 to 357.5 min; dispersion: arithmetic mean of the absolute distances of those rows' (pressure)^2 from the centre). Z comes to 9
